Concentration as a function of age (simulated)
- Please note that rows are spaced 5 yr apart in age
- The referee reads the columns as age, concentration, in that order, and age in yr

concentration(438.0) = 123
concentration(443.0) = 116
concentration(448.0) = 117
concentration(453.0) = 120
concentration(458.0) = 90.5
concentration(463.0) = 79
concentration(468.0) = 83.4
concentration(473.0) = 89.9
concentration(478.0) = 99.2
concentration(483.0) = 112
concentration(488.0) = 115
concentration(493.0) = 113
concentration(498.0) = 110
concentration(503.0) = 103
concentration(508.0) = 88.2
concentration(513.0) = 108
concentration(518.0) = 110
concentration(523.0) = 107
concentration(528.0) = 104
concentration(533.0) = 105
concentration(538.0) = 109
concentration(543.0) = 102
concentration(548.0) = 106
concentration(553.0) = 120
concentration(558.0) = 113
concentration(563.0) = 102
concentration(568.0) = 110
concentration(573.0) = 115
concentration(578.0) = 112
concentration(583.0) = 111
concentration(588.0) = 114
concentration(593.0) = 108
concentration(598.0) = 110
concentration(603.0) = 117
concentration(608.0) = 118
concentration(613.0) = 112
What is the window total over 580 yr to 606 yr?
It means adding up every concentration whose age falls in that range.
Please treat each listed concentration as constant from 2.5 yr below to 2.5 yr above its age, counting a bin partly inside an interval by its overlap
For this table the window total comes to 560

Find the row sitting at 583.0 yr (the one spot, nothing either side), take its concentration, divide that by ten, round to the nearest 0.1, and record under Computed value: 11.1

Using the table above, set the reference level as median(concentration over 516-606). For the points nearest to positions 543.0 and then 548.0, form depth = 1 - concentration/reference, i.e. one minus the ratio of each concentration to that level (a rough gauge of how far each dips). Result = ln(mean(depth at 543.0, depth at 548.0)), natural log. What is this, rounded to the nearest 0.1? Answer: -2.9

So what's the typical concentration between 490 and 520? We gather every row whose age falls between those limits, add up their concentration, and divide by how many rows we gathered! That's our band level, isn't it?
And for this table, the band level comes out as 105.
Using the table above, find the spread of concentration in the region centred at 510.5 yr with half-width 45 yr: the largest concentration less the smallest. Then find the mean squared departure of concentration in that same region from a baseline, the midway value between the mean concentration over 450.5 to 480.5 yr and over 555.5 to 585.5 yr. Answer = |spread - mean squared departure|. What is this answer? 56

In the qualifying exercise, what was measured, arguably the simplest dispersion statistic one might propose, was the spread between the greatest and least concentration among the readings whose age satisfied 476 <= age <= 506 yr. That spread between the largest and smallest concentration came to 16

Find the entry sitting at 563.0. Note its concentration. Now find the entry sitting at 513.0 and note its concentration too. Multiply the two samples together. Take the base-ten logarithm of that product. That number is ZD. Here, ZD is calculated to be 4.04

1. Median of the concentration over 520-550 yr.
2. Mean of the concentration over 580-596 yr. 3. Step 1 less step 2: -5.5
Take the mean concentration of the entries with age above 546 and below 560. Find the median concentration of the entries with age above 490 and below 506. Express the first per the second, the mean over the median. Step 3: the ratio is 1.03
